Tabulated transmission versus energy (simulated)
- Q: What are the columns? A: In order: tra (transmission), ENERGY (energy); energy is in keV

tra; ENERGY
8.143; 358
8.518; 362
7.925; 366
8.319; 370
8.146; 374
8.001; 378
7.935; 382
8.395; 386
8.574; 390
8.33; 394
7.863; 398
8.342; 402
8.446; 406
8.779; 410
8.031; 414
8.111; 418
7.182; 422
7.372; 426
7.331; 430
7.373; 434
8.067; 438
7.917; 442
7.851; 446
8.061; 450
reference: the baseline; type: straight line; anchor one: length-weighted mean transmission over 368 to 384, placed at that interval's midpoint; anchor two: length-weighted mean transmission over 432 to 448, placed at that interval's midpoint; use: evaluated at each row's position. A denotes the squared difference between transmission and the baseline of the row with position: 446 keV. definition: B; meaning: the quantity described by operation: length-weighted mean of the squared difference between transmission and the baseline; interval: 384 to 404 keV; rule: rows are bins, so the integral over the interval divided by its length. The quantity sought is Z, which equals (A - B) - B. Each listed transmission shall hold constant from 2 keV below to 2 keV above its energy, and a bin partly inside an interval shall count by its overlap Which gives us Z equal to -0.26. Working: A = 0.01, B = 0.13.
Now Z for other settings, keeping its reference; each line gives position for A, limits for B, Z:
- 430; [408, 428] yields -0.33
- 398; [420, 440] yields -0.49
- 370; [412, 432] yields -0.39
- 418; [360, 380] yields -0.05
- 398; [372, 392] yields -0.16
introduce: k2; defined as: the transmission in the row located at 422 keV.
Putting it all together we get 7.182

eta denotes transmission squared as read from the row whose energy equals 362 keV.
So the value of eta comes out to 73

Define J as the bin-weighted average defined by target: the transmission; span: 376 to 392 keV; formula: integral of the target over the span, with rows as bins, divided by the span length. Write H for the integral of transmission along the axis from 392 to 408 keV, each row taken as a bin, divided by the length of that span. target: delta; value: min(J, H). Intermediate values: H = 8.25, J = 8.23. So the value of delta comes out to 8.2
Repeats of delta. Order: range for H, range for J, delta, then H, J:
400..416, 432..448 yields 7.8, 8.40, 7.80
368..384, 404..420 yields 8.1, 8.10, 8.34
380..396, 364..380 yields 8.1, 8.31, 8.10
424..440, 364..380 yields 7.5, 7.54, 8.10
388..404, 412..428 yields 7.7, 8.28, 7.67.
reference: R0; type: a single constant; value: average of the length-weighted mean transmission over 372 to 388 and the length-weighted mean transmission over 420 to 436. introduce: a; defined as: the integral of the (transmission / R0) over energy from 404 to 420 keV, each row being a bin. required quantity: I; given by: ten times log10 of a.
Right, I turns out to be 12.4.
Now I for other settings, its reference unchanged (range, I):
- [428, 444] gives 12.0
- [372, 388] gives 12.3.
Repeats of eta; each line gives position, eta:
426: 54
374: 66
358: 66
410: 77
